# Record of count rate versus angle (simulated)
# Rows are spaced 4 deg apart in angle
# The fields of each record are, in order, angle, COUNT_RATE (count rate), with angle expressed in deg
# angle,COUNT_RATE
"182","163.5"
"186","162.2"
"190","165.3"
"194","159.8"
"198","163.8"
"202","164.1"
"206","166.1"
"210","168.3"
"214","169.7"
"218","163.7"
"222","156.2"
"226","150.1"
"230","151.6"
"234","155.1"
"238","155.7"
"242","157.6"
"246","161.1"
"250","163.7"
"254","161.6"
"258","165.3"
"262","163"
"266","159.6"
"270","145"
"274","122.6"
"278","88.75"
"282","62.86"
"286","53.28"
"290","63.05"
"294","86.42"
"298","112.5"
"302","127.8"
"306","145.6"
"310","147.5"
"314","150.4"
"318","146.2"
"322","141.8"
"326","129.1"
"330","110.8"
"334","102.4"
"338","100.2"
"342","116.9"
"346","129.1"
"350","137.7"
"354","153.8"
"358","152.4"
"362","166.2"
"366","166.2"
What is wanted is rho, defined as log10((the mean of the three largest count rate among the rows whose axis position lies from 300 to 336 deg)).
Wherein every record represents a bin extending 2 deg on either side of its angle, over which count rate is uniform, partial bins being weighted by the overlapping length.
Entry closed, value 2.170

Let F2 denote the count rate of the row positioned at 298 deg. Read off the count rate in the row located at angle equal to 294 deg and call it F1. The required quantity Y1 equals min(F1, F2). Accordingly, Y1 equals 86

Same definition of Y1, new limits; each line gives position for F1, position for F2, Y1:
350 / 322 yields 138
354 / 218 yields 154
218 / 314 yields 150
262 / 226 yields 150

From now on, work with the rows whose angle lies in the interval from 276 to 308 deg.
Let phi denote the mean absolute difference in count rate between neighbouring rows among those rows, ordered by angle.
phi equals 18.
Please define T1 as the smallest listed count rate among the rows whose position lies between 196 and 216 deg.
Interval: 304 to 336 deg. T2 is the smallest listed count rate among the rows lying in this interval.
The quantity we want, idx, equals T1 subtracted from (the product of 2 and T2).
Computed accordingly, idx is 41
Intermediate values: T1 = 163.8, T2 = 102.4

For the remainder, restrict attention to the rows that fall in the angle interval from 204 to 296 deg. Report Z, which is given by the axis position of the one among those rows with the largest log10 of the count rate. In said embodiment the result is 214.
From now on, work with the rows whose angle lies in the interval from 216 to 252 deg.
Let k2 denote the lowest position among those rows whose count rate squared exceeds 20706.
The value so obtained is 218 deg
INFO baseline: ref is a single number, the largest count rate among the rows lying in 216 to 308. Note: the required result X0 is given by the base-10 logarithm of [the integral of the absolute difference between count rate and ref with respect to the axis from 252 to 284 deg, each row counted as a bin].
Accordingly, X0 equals 3.0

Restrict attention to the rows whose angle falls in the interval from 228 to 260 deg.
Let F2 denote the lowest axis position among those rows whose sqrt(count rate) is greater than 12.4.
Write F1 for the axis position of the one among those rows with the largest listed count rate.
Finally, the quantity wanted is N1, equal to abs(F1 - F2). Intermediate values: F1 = 258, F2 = 234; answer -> 24 deg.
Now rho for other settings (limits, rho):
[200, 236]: 2.225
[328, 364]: 2.197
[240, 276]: 2.215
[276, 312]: 2.147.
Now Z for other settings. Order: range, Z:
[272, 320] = 314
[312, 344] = 314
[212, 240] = 214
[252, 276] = 258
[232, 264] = 258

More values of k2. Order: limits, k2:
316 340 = 318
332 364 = 354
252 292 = 254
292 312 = 306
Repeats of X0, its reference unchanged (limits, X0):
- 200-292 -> 3.3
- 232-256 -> 2.2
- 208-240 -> 2.4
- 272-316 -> 3.4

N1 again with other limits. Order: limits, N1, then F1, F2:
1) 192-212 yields 16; 210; 194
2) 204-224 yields 8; 214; 206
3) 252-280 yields 4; 258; 254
